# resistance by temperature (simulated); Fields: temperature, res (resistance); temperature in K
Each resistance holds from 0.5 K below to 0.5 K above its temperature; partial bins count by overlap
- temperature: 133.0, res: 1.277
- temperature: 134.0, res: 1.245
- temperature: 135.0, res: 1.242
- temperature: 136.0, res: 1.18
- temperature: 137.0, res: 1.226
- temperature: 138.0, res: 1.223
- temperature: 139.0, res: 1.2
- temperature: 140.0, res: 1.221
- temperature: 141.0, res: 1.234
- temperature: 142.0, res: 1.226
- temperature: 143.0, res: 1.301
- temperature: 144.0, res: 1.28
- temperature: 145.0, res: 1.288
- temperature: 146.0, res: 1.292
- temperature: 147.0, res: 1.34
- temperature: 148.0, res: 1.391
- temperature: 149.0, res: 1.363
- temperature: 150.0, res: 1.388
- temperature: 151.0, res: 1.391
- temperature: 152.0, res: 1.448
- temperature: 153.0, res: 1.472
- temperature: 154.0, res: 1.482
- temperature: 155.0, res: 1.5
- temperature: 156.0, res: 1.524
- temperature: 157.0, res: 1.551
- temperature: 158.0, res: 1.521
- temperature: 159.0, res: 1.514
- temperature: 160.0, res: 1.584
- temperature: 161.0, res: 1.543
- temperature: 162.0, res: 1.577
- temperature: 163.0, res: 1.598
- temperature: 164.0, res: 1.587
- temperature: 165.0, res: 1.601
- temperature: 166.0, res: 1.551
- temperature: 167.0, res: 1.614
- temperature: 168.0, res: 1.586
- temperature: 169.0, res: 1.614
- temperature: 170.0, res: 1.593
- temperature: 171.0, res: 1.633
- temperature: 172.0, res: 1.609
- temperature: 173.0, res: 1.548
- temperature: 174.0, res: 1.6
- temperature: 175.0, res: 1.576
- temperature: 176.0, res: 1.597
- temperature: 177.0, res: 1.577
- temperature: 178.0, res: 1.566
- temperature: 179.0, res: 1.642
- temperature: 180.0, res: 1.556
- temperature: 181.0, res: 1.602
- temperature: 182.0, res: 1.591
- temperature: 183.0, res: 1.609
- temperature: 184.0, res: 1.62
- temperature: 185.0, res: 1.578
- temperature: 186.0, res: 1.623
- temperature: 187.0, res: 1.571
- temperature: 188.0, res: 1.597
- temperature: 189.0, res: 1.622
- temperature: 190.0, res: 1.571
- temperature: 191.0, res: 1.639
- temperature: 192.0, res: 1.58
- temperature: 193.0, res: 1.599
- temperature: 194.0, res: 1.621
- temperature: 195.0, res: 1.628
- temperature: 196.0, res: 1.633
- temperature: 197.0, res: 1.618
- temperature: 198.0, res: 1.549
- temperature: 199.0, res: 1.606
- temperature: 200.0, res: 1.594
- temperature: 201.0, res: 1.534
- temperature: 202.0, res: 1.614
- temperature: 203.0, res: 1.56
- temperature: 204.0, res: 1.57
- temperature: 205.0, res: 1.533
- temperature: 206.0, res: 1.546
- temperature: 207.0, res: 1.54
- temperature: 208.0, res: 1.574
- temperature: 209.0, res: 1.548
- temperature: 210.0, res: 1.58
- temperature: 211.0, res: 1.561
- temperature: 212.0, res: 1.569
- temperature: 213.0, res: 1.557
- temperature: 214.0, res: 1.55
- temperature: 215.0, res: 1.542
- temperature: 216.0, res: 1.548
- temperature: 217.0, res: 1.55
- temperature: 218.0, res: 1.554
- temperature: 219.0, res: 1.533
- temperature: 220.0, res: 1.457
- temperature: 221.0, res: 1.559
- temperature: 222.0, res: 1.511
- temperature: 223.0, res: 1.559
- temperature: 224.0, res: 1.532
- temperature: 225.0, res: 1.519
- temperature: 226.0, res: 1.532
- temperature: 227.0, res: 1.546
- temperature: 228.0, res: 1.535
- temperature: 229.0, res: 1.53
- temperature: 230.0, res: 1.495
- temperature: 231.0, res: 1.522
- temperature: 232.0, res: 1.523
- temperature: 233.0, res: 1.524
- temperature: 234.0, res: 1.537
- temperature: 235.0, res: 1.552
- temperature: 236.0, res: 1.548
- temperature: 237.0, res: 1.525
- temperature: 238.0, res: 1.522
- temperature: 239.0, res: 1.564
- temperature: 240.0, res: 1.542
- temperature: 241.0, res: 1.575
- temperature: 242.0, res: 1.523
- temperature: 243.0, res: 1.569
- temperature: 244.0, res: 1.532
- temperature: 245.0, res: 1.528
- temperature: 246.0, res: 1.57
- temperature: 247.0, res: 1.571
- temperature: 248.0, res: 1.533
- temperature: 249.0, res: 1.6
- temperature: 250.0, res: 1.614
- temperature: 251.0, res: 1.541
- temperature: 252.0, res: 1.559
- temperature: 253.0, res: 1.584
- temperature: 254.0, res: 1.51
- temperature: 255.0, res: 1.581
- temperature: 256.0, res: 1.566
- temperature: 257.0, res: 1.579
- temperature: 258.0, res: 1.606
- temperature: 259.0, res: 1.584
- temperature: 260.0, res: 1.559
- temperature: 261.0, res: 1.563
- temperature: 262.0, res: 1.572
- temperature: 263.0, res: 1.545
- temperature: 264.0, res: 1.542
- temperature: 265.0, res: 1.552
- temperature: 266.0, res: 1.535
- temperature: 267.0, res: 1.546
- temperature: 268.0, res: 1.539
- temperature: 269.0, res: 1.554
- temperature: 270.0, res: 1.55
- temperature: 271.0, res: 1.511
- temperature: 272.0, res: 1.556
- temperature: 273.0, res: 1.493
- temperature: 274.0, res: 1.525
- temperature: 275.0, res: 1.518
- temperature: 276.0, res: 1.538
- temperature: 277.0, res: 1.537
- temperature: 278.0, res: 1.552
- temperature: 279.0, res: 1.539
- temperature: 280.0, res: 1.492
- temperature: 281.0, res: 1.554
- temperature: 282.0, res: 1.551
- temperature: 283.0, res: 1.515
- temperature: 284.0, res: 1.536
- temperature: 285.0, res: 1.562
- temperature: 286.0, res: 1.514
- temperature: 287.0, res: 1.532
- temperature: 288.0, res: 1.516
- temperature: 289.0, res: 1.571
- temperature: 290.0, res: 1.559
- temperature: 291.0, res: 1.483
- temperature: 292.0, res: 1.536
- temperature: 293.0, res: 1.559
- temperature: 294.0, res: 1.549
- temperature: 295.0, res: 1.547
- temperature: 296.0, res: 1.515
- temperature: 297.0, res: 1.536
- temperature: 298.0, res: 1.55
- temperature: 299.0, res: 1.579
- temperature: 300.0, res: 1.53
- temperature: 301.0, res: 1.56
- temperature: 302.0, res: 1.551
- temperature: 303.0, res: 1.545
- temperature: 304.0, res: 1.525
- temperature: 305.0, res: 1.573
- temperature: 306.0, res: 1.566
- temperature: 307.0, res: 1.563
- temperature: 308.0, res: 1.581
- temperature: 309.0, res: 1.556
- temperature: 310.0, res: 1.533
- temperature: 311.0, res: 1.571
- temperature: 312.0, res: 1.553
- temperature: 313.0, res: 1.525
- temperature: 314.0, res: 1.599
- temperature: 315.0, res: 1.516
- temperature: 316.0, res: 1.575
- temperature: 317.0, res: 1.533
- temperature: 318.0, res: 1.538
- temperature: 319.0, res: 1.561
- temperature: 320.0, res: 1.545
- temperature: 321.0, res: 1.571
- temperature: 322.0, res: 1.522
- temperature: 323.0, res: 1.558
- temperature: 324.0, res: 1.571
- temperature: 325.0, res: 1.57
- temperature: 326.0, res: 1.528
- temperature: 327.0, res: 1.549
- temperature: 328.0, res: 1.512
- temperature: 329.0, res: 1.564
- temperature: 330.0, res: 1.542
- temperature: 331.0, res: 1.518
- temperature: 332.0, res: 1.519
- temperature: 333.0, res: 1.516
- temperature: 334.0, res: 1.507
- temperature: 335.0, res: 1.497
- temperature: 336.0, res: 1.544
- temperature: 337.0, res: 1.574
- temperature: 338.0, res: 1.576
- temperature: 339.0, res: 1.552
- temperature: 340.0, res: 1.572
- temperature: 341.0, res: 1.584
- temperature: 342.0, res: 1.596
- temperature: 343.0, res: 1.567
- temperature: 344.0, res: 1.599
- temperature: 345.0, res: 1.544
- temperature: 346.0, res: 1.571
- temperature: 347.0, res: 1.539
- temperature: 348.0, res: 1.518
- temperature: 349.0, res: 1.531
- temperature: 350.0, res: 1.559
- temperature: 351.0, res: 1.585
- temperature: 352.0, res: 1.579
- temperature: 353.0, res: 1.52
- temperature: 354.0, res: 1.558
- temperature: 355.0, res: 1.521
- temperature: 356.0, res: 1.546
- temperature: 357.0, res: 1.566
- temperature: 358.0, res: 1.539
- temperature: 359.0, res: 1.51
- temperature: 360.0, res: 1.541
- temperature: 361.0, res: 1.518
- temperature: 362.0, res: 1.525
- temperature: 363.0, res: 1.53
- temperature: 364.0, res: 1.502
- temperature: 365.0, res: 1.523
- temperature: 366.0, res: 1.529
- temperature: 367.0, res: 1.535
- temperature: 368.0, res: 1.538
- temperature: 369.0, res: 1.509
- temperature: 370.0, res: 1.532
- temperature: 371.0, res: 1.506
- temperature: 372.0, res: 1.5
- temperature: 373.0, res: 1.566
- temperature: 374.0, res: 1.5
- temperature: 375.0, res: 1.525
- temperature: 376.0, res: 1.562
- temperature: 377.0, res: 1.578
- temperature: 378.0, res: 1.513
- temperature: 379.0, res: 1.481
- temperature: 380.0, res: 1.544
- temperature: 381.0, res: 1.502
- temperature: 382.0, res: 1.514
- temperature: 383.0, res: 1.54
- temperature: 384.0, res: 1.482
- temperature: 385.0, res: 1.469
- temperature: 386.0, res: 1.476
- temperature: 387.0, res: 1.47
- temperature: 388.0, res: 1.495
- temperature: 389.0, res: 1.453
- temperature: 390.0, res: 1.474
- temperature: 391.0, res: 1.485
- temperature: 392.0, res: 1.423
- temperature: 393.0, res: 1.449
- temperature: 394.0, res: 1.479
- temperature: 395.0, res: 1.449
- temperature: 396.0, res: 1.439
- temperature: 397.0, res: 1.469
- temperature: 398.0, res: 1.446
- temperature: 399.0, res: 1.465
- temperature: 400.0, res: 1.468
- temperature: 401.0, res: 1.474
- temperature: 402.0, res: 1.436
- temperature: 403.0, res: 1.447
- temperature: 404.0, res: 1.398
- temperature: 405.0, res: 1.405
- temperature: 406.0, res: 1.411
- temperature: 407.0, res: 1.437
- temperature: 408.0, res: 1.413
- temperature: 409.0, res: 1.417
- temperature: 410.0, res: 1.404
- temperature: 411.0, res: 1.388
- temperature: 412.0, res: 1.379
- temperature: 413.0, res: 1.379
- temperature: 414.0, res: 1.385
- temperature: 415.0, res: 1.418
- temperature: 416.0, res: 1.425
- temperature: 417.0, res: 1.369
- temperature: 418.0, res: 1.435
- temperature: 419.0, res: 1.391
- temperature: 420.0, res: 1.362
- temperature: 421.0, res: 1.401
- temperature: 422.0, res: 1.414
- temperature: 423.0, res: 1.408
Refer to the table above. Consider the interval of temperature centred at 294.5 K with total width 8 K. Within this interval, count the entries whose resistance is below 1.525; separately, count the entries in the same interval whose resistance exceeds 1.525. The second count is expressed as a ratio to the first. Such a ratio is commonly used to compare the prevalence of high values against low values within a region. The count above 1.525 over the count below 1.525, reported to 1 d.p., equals 3.0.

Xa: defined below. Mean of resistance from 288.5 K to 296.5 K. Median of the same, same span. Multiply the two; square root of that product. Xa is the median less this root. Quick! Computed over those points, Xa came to 0.004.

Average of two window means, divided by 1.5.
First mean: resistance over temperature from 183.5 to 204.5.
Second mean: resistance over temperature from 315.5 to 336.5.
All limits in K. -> 1.05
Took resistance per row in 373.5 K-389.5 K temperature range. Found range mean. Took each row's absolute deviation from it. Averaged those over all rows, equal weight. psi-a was 0.029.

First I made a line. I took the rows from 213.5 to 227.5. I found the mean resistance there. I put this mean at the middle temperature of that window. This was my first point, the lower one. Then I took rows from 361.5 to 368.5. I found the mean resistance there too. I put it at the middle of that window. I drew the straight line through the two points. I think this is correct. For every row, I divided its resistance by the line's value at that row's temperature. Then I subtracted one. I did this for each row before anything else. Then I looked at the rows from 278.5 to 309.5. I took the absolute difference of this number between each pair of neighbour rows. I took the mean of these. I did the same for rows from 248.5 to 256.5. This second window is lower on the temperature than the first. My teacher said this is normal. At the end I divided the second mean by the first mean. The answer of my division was 1.5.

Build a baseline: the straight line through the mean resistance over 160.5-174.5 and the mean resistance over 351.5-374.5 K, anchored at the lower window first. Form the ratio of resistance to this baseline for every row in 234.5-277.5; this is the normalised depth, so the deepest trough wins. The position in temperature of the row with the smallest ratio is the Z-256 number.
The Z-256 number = 273.0 K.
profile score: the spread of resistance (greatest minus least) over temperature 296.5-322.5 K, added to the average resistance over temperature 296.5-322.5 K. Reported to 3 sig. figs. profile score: 1.64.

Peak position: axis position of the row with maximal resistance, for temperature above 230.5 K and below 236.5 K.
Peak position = 235.0 K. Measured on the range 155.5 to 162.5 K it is 160.0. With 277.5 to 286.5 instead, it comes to 285.0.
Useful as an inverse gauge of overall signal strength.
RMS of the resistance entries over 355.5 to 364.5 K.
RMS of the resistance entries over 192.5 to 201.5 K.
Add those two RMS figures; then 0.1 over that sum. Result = 0.0320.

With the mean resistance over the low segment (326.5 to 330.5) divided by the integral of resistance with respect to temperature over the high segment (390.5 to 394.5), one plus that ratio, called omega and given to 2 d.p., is 1.26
